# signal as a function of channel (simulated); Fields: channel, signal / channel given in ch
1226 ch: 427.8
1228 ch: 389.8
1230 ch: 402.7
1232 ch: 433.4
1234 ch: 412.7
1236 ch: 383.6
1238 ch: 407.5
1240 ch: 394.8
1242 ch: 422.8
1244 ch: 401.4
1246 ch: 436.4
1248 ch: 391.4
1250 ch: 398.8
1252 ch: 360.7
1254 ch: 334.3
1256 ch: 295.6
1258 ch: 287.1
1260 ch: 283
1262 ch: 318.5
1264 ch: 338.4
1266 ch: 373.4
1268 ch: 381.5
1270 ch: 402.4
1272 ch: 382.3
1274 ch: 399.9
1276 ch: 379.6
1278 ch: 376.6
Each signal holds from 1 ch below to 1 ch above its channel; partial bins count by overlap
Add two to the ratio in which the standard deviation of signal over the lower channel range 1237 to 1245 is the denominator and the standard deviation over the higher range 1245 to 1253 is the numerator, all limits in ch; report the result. 4.6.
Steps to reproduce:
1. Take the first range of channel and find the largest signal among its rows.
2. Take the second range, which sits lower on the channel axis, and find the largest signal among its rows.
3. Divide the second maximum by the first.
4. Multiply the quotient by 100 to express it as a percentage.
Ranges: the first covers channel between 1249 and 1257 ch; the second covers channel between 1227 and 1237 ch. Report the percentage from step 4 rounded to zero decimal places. 109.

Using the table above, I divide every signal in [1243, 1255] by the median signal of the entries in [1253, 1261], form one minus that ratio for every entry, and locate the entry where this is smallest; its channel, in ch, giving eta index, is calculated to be 1246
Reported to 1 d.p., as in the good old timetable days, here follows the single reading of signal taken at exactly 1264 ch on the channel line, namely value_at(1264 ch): 338.4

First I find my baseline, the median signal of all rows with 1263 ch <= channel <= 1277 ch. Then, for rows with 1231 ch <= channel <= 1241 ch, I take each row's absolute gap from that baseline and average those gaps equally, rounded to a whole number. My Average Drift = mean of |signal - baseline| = 25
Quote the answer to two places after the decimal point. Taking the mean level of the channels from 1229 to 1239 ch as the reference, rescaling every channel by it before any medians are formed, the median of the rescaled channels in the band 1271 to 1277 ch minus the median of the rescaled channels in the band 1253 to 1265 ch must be 0.18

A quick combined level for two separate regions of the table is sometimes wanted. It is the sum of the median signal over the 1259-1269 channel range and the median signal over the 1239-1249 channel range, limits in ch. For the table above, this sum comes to 740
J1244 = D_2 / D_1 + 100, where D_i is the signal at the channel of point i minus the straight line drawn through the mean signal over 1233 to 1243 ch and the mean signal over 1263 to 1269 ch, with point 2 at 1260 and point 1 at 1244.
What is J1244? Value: 84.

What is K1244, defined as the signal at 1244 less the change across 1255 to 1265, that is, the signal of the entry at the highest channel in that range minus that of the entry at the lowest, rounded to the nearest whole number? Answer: 359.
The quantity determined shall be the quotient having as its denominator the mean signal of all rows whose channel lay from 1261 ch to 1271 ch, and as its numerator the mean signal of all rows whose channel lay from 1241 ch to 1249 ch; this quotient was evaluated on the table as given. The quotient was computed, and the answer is 1.14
